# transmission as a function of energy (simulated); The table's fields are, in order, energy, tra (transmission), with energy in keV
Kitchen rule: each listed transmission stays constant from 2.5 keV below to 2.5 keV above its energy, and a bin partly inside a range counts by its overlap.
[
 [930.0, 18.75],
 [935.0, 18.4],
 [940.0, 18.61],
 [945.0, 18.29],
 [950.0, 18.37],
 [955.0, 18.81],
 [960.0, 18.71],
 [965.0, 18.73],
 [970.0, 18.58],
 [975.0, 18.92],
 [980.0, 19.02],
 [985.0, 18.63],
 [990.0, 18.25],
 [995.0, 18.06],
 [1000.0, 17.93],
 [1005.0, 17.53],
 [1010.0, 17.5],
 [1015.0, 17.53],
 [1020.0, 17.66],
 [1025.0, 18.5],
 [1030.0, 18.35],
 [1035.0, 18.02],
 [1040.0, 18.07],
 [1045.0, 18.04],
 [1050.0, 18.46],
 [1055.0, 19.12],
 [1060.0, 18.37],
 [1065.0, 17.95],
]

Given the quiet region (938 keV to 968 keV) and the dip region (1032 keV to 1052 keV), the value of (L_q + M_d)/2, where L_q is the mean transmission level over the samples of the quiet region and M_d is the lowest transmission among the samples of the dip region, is 18.3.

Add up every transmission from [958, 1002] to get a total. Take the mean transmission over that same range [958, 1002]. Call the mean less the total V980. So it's -148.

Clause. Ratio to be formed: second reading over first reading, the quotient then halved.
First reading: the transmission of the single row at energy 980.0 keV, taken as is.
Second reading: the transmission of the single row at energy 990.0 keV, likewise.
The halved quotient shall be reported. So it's 0.480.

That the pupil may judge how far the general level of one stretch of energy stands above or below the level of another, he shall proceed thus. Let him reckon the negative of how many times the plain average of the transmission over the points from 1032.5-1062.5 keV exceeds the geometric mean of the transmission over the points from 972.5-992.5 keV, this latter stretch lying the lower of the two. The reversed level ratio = -0.98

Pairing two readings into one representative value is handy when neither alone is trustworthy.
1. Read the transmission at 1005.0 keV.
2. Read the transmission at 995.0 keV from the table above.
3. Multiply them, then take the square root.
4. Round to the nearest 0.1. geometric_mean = 17.8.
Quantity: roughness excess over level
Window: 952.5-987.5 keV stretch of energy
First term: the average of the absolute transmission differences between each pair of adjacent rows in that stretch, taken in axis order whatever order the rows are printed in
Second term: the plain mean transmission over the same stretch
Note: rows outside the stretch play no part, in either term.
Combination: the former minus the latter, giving -18.6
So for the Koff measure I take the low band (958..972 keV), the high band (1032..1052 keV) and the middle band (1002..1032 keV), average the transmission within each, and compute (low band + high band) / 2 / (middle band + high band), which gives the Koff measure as 0.512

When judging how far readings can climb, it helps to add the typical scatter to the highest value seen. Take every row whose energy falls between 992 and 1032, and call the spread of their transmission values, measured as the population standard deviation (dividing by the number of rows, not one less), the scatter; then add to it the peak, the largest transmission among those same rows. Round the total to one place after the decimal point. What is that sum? 18.9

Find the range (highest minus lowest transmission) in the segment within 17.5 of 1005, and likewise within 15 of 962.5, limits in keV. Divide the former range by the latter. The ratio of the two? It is 1.4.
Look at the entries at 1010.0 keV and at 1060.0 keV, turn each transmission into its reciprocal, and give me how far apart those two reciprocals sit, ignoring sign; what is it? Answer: 0.0027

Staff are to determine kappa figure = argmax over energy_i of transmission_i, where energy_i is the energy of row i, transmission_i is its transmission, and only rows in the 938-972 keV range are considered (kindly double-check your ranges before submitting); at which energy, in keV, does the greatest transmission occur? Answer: 955.0 keV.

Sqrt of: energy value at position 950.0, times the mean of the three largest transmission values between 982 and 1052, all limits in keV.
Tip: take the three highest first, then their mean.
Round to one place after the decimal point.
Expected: 18.4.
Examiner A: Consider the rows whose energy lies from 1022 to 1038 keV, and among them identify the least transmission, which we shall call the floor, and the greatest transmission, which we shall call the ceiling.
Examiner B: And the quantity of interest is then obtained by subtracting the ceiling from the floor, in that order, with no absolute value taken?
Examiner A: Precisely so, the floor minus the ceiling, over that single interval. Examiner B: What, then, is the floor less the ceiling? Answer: -0.48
